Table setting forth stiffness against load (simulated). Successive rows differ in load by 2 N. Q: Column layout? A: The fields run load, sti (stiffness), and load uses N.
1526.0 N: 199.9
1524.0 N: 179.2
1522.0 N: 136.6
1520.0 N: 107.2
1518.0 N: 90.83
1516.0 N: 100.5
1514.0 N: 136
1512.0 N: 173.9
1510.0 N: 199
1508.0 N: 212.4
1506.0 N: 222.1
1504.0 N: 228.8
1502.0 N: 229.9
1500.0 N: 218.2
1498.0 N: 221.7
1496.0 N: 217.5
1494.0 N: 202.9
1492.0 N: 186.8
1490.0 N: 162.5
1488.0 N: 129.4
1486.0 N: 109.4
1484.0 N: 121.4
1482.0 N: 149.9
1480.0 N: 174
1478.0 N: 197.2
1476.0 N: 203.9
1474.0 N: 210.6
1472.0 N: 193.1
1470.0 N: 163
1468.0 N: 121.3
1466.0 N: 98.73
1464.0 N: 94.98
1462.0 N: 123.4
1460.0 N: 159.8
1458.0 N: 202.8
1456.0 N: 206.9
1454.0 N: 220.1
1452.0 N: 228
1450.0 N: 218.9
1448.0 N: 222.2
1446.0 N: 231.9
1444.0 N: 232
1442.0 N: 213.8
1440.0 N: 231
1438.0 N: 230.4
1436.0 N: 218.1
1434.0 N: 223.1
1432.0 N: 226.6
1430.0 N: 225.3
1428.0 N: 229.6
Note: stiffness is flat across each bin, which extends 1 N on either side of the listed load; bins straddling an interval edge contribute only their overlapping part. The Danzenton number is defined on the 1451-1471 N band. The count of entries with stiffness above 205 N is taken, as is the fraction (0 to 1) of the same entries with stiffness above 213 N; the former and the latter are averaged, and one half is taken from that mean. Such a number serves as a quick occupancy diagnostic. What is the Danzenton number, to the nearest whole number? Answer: 1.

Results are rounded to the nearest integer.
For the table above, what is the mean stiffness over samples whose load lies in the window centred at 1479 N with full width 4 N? 186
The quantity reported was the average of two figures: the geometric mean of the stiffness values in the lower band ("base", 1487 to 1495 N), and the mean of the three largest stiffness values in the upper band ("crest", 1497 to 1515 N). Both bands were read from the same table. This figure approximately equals 197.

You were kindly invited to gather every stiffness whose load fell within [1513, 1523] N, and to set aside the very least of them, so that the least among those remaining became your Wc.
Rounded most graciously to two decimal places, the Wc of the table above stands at 100.50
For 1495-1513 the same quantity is 199.00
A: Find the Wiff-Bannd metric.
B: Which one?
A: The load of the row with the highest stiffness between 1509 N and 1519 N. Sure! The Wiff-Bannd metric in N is 1510.0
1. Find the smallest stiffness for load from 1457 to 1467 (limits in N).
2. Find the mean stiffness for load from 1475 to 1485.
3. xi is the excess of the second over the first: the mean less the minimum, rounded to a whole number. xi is 74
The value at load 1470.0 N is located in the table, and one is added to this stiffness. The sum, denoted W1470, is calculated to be 164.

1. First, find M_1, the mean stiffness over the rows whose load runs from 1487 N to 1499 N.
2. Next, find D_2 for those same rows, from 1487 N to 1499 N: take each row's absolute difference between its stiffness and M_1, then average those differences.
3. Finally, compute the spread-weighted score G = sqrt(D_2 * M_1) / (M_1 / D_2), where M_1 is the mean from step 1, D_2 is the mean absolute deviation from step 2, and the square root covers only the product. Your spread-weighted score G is 10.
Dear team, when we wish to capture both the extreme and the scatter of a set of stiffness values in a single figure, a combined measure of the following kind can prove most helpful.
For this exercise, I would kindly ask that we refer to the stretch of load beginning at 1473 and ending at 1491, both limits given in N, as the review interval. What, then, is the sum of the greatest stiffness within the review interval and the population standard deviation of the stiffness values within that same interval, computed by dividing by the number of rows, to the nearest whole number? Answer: 246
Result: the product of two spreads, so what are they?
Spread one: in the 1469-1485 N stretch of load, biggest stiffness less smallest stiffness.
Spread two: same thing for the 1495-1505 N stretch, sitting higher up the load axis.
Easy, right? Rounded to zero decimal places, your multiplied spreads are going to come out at 1106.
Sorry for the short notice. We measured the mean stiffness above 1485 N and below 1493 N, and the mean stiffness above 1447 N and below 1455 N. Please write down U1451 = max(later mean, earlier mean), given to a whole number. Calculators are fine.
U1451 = 222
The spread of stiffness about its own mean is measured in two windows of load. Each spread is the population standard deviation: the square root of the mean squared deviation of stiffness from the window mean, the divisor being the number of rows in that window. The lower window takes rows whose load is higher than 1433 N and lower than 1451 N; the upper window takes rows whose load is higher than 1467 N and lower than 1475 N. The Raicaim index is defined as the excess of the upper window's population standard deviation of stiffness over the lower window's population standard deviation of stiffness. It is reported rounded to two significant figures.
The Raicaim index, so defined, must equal 27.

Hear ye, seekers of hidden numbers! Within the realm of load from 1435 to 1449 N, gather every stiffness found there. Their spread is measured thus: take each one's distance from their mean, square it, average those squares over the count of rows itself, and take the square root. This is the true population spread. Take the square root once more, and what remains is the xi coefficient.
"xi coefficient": 2.6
